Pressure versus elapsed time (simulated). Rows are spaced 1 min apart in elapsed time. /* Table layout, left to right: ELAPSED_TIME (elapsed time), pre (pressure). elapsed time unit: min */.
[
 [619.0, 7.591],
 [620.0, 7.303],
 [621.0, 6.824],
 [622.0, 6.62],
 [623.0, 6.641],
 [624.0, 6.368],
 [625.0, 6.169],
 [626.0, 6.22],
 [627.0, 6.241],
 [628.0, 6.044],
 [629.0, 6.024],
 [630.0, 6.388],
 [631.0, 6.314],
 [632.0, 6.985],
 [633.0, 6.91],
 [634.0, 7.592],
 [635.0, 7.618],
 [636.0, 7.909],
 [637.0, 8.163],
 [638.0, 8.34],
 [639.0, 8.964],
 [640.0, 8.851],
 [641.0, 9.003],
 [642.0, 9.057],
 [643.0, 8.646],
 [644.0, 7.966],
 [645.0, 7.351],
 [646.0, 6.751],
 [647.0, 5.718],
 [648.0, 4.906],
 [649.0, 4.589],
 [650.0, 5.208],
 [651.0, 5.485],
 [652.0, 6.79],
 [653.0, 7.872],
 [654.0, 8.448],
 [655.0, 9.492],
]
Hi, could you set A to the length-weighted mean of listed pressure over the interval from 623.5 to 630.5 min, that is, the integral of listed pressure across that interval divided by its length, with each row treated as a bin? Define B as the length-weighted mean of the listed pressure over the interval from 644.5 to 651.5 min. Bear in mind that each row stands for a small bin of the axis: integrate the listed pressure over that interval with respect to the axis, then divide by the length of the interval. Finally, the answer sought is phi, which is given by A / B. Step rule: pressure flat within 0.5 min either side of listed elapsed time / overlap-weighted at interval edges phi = 1.09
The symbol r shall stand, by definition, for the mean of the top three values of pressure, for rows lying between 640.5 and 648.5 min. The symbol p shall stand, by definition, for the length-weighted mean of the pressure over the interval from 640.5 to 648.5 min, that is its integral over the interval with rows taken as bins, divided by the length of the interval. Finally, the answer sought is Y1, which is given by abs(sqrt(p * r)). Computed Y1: 8.1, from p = 7.4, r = 8.9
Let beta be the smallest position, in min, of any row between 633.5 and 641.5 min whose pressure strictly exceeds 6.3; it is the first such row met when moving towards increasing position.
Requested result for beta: 634.0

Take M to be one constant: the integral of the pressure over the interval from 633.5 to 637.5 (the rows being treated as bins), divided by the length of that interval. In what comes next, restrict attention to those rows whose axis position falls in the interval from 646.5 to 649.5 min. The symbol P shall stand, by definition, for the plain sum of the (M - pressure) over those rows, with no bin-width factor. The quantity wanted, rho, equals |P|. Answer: 8.2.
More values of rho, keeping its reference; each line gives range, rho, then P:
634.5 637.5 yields 0.2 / -0.2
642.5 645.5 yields 0.5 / -0.5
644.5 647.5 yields 3.6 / 3.6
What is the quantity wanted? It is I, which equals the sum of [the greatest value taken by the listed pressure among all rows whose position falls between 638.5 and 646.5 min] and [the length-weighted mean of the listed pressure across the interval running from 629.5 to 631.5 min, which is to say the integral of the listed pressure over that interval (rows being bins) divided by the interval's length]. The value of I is 15.4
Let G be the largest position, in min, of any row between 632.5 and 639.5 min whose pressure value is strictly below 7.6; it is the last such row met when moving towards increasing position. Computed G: 634.0 min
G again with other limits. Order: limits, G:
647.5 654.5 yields 652.0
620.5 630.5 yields 630.0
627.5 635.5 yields 634.0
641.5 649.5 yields 649.0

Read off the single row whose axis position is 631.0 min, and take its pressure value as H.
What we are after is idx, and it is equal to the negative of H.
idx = -6.3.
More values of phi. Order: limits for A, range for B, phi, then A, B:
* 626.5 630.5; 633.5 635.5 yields 0.81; 6.2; 7.6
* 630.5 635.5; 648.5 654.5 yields 1.11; 7.1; 6.4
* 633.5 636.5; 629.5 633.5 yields 1.16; 7.7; 6.6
